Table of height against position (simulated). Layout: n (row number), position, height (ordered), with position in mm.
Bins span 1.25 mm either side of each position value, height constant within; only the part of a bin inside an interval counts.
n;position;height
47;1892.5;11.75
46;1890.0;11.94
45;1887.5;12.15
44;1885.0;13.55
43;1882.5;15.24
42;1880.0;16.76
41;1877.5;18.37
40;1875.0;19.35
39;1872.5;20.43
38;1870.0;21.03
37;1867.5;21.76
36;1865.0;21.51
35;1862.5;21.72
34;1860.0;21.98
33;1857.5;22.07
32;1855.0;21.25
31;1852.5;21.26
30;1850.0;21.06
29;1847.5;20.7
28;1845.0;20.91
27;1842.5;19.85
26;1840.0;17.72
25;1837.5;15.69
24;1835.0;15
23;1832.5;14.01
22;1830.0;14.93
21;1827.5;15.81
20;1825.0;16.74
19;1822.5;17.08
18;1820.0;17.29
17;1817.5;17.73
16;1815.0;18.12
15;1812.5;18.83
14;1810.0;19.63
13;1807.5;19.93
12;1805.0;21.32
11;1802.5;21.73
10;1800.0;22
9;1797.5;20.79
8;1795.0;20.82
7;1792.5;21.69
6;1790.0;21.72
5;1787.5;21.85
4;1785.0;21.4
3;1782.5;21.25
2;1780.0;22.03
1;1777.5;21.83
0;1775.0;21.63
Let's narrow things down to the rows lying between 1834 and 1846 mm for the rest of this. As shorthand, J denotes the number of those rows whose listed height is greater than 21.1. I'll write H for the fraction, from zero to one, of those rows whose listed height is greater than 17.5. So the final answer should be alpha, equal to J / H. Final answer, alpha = 0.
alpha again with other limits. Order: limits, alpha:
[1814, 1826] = 0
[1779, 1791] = 5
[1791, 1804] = 3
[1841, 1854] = 1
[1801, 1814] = 2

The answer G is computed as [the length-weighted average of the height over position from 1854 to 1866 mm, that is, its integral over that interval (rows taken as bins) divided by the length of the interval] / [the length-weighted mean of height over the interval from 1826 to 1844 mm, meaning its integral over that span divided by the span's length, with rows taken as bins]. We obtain 1.34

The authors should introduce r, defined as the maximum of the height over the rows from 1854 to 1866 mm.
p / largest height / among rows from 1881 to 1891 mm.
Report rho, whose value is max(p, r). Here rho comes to 22.1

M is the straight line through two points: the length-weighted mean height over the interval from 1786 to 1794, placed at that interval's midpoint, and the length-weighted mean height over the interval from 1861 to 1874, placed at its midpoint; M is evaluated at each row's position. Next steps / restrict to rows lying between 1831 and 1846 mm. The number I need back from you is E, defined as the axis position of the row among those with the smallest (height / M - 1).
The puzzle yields 1832.5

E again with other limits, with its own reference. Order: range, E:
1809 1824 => 1822.5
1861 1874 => 1872.5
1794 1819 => 1817.5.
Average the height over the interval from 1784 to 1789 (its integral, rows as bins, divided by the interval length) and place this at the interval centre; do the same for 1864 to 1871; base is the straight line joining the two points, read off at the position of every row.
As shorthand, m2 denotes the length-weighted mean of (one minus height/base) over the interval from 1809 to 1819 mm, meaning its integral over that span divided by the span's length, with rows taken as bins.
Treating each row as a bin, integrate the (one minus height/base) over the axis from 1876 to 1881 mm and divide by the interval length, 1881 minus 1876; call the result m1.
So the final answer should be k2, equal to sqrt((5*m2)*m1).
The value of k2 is 0.35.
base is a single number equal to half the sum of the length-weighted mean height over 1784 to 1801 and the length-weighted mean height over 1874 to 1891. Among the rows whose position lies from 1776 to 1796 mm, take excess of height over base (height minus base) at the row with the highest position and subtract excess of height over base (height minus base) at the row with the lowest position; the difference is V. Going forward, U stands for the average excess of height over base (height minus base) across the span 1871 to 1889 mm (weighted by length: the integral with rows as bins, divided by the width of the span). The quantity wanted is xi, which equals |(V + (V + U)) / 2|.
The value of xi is 1.9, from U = -1.85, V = -1.0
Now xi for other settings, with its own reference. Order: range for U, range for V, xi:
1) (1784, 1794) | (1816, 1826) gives 0.6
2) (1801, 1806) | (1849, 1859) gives 2.6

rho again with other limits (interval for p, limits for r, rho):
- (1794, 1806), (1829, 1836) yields 22.0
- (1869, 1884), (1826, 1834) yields 21.0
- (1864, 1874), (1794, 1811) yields 22.0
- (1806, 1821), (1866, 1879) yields 21.8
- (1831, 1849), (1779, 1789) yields 22.0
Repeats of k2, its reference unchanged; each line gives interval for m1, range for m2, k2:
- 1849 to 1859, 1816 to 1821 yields 0.04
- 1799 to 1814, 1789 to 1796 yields 0.05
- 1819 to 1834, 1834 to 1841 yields 0.57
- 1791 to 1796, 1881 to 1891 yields 0.17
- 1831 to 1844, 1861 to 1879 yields 0.22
